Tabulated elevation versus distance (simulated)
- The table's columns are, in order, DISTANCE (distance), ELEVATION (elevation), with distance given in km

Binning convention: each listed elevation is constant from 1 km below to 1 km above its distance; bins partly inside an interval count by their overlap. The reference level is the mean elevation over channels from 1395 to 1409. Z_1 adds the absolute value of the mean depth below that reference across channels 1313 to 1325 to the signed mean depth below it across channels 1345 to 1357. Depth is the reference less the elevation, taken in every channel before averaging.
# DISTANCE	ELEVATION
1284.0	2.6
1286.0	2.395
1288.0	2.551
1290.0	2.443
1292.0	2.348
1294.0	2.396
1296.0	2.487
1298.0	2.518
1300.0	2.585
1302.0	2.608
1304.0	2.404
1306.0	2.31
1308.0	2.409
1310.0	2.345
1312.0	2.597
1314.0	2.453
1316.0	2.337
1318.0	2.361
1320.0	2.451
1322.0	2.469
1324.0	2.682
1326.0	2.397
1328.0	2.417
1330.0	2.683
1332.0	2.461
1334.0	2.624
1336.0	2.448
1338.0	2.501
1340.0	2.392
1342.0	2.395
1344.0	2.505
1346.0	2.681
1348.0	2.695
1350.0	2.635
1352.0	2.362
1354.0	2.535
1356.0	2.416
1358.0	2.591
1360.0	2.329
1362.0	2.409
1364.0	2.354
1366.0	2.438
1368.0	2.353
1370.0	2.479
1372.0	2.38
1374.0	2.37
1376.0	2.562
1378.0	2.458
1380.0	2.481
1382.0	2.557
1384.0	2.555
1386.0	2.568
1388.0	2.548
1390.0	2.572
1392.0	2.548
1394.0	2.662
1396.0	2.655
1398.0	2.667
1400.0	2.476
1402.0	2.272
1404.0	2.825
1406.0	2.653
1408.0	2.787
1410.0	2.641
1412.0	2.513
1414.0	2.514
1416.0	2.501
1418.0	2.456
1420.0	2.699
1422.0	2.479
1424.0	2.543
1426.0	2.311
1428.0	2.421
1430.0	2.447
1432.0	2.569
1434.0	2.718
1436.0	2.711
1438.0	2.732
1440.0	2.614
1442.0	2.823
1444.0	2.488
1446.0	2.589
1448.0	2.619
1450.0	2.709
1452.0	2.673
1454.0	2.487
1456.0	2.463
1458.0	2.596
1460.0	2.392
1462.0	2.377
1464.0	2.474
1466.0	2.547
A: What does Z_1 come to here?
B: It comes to 0.23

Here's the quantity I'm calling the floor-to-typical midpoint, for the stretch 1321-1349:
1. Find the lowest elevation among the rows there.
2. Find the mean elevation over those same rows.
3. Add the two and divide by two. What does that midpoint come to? 2.46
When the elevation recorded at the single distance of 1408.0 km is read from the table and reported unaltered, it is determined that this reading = 2.787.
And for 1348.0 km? 2.695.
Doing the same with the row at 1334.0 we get 2.624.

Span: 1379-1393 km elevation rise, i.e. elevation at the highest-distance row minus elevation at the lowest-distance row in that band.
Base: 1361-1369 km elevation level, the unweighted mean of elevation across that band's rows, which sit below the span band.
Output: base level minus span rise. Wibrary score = 2.32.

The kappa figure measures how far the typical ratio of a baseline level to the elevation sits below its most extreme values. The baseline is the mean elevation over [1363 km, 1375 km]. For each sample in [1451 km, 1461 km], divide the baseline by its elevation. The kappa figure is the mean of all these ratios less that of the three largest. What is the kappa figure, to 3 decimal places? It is -0.028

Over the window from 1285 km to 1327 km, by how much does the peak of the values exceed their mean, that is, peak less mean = 0.227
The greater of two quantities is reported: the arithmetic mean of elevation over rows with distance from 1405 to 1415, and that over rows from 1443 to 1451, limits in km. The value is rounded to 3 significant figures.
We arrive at 2.62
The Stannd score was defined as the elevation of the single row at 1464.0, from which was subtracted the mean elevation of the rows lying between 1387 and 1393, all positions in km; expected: -0.08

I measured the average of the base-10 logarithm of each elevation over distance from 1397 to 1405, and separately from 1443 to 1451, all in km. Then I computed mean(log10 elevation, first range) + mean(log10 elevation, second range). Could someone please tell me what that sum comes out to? 0.822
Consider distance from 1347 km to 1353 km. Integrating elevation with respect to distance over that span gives 15.4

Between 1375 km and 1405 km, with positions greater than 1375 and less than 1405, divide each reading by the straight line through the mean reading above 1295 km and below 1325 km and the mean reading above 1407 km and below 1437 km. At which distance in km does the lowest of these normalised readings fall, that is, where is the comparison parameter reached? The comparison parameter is 1402.0 km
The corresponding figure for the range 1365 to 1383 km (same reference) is 1368.0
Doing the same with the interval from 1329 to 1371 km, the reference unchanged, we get 1360.0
